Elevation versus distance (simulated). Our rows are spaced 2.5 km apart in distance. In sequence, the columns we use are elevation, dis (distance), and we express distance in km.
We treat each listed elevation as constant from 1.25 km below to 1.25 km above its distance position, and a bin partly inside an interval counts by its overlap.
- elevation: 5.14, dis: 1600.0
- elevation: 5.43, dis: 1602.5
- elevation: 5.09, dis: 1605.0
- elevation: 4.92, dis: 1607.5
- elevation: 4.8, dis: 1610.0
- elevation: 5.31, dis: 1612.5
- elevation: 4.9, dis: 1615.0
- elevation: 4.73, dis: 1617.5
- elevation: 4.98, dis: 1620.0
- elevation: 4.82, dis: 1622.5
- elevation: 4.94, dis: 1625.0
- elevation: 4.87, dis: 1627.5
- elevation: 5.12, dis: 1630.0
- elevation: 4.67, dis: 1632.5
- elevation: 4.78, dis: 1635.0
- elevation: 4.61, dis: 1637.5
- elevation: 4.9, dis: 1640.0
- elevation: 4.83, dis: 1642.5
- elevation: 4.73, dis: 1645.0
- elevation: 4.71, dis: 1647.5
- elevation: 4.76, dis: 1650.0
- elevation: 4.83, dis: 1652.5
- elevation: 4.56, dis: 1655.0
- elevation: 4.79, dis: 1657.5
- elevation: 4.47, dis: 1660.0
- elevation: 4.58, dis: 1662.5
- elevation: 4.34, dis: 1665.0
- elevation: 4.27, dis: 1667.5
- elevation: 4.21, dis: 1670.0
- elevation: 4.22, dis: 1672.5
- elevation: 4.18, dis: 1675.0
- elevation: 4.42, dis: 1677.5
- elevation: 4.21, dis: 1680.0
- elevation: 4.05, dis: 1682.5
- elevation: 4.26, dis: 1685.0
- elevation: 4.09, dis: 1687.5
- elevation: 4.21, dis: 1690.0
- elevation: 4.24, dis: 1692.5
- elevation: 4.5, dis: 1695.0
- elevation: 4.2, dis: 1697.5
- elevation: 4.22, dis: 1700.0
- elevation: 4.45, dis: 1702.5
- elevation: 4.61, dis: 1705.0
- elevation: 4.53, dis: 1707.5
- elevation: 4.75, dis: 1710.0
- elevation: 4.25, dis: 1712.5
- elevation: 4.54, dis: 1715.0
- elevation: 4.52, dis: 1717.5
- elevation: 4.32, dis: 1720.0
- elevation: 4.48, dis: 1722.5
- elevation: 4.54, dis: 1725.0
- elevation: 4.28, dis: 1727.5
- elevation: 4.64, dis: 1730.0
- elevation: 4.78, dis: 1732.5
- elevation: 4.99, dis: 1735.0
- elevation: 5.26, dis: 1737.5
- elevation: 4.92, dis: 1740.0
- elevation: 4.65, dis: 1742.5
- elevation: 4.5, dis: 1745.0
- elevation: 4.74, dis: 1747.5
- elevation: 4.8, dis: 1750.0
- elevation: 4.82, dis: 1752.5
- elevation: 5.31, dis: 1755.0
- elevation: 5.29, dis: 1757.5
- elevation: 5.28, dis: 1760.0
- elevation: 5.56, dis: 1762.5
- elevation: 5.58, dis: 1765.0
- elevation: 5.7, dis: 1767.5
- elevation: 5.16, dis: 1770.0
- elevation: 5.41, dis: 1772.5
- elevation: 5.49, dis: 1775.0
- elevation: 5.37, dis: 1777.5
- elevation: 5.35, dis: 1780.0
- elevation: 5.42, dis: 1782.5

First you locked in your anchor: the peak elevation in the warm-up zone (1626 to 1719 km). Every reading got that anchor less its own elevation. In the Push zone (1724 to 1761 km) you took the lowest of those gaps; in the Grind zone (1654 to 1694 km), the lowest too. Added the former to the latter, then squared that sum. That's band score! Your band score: 0.02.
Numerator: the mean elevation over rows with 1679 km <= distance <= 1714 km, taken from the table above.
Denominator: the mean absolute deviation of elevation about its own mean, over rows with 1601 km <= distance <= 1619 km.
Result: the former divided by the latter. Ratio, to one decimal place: 20.1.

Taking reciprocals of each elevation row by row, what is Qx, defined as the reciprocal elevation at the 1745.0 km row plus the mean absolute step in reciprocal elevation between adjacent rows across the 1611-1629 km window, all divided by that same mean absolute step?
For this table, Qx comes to 29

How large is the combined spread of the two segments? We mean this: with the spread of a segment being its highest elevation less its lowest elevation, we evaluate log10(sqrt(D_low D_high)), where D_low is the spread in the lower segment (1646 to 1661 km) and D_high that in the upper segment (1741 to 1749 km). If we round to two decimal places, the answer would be -0.53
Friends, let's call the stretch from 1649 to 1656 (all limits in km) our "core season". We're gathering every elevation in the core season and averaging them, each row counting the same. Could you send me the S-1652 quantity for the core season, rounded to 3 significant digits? 4.72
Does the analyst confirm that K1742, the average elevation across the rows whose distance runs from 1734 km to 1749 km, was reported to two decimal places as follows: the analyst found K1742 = 4.84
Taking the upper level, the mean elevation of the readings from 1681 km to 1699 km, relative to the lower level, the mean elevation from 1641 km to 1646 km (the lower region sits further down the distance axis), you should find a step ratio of 0.88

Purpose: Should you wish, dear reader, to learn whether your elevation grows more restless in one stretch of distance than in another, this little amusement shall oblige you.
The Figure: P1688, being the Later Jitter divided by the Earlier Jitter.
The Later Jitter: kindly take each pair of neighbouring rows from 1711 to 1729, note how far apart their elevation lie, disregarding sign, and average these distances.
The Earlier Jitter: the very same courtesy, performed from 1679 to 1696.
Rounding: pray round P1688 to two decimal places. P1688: 1.04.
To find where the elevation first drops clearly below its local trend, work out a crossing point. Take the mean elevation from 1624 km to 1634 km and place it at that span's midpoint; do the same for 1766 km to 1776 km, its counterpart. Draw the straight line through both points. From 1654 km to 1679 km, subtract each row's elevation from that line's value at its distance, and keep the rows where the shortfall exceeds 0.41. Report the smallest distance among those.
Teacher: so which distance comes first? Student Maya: 1655.0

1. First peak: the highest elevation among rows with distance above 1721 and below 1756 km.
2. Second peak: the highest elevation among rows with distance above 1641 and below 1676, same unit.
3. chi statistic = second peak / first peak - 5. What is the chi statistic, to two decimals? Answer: -4.09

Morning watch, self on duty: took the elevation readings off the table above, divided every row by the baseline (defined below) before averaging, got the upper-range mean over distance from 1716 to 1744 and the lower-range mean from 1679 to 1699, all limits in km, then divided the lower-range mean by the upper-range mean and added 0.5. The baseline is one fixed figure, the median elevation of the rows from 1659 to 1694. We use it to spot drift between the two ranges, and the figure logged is 1.40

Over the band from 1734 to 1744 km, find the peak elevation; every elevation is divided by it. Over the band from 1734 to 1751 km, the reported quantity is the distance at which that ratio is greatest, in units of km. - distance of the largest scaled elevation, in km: 1737.5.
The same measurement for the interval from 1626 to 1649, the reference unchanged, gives 1630.0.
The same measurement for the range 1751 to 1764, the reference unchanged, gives 1762.5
